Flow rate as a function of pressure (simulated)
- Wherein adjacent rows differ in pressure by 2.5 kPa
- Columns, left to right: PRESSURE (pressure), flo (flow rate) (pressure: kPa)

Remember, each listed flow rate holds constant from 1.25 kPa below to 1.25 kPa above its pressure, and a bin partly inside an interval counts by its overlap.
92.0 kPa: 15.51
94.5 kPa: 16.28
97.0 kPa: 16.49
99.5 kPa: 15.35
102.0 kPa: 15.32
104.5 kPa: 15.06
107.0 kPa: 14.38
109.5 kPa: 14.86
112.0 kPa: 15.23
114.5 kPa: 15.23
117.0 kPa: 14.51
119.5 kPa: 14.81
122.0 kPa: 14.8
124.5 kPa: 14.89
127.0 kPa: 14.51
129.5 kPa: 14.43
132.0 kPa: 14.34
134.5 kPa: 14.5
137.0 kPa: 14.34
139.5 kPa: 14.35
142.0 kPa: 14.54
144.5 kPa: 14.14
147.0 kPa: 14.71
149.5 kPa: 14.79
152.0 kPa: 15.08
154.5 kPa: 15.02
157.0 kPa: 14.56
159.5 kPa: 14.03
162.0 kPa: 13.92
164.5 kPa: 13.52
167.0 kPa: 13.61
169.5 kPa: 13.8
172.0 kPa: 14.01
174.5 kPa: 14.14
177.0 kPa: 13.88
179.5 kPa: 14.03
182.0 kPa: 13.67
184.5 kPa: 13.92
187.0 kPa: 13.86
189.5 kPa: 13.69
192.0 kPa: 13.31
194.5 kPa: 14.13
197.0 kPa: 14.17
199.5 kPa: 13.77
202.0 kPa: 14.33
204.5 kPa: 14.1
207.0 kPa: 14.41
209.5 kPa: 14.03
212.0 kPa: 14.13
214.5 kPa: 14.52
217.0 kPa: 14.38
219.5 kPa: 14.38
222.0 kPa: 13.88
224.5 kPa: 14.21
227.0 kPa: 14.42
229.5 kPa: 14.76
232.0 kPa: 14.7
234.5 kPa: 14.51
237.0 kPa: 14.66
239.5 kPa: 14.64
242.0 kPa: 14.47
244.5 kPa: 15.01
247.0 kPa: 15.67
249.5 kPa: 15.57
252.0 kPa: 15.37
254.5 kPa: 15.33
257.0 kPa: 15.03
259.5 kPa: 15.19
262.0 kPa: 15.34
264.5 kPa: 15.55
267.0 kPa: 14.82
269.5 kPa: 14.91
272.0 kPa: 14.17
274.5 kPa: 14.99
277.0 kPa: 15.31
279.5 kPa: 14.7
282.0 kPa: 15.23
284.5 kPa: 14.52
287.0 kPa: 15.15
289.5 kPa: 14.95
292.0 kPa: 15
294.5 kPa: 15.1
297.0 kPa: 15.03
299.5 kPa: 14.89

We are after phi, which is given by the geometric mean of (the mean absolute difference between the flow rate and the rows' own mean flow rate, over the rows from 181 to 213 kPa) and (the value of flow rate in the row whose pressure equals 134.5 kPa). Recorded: 1.86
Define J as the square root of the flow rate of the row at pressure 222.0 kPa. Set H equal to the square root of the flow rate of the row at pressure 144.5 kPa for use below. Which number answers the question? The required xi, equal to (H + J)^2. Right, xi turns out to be 56.0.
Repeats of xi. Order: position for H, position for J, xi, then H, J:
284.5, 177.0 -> 56.8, 3.81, 3.73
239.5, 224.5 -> 57.7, 3.83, 3.77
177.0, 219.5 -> 56.5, 3.73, 3.79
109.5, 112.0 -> 60.2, 3.85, 3.90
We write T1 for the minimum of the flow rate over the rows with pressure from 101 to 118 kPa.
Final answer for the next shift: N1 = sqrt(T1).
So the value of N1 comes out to 3.79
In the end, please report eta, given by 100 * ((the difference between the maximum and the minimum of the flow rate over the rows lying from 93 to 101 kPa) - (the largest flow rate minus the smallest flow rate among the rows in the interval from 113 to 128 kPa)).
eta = 42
